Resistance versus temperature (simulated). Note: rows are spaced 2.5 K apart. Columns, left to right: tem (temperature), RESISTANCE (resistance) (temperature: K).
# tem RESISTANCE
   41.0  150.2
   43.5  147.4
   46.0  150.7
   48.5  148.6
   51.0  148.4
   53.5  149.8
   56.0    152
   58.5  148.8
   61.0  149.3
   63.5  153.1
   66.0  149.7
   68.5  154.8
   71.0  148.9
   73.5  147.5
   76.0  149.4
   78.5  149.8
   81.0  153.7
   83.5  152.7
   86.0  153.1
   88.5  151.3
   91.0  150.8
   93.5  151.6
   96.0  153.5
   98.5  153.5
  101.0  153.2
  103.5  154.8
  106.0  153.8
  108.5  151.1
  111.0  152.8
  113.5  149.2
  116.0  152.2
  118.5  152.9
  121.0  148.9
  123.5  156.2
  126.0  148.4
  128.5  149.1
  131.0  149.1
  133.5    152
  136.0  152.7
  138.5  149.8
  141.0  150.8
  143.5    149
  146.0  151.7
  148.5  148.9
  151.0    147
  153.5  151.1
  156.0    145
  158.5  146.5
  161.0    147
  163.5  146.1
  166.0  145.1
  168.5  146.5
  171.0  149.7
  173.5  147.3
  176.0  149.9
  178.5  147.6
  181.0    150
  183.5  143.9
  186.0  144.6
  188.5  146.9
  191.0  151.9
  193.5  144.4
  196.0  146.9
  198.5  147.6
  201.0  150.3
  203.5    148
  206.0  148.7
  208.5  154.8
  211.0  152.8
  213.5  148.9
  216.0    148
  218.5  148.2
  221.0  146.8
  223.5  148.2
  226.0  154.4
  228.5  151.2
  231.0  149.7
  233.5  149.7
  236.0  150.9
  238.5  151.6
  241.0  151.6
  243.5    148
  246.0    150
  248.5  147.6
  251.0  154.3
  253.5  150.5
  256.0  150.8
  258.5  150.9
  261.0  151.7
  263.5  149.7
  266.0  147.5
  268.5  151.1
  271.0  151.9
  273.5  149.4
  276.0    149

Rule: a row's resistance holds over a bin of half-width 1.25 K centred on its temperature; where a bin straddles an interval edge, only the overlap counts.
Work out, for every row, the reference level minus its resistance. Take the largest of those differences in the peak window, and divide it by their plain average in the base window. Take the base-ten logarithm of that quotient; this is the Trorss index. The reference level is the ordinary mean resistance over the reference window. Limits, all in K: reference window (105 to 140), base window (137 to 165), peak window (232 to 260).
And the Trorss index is 0.11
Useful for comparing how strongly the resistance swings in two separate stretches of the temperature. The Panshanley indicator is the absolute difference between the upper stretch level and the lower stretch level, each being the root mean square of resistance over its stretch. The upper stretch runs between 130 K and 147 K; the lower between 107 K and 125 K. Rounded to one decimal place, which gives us 1.2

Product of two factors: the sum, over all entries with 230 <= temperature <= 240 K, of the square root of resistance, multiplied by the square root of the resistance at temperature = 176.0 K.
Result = 601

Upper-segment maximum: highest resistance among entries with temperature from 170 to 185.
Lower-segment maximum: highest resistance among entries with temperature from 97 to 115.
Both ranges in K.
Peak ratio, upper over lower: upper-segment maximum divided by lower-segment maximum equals 0.97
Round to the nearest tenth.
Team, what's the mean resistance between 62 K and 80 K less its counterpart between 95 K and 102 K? -2.9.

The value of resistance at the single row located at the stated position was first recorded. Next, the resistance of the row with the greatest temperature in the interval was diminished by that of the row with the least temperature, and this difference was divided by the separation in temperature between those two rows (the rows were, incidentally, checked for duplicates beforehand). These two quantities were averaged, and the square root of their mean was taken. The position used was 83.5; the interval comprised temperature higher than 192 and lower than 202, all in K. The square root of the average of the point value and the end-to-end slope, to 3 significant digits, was 8.76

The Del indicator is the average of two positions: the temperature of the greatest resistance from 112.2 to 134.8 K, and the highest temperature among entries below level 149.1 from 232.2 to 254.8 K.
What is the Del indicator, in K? 186.0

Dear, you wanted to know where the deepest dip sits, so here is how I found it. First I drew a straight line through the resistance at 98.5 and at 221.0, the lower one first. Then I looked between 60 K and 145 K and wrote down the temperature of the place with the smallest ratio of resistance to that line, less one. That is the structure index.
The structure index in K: 73.5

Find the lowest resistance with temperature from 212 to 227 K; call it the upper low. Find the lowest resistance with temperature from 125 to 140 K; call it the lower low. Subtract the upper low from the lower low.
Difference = 2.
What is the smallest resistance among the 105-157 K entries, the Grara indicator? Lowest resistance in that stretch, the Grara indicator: 145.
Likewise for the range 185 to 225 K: 144.4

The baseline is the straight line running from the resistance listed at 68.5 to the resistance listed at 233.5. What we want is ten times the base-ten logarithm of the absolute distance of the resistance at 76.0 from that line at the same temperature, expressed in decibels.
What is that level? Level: 7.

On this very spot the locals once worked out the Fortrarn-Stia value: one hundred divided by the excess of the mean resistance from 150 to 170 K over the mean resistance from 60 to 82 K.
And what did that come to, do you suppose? -26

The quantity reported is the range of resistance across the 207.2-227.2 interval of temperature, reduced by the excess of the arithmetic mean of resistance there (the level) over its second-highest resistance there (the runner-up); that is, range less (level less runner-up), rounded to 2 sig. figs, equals 12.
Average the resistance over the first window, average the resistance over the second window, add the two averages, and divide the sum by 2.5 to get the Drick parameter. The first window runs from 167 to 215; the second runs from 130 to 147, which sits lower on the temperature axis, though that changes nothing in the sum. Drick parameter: 120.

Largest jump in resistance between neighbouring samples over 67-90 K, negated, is -5.9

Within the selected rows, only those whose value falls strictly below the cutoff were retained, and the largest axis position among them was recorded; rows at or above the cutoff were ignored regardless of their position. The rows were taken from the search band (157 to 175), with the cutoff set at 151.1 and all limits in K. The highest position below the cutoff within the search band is 173.5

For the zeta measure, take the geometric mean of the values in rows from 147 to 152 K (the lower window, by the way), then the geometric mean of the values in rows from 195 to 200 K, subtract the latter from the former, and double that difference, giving 1.4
